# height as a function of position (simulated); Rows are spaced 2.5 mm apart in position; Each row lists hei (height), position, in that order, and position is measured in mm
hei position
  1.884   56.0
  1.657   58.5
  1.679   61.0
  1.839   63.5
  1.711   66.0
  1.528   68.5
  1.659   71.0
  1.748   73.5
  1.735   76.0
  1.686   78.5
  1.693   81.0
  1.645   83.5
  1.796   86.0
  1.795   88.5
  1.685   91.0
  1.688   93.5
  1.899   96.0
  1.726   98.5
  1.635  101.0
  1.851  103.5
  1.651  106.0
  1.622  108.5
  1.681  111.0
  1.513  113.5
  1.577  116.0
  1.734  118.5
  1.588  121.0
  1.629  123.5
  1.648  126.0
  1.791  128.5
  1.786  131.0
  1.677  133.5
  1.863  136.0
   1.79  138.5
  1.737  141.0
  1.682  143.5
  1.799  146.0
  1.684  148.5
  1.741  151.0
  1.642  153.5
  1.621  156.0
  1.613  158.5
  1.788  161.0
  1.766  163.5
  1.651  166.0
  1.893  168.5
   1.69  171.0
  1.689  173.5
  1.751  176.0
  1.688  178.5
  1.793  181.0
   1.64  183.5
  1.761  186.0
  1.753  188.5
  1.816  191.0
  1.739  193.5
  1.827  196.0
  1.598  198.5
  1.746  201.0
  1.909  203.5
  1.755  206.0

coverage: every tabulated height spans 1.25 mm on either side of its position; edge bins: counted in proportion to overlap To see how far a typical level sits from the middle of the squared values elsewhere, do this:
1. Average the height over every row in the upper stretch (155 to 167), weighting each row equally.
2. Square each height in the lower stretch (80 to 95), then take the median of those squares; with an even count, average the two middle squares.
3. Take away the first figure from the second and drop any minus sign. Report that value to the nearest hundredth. 1.17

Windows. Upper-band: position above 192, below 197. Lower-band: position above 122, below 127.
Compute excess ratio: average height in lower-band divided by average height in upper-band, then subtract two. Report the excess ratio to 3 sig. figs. -1.08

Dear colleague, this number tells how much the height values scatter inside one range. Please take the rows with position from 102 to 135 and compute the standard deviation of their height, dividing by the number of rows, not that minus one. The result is 0.092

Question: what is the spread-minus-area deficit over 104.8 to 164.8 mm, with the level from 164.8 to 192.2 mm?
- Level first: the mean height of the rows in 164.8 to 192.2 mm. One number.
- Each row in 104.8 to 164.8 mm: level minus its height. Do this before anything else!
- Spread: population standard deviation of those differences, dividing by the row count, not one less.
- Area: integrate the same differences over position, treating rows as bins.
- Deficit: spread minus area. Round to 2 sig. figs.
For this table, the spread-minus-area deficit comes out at -2.7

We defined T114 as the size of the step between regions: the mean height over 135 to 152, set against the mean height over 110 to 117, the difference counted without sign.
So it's 0.17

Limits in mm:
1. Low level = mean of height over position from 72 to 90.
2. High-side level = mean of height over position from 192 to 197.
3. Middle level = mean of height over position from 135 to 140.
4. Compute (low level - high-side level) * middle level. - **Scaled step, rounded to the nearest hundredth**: -0.10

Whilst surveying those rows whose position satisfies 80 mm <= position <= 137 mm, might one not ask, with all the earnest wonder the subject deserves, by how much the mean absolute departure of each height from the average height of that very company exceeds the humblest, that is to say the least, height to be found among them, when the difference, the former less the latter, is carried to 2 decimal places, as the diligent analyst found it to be -1.43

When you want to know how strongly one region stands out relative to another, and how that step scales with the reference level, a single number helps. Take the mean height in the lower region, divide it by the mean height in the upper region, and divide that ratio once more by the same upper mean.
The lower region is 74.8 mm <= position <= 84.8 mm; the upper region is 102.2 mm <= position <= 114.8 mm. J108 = 0.61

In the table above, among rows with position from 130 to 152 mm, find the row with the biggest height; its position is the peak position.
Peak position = 136.0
